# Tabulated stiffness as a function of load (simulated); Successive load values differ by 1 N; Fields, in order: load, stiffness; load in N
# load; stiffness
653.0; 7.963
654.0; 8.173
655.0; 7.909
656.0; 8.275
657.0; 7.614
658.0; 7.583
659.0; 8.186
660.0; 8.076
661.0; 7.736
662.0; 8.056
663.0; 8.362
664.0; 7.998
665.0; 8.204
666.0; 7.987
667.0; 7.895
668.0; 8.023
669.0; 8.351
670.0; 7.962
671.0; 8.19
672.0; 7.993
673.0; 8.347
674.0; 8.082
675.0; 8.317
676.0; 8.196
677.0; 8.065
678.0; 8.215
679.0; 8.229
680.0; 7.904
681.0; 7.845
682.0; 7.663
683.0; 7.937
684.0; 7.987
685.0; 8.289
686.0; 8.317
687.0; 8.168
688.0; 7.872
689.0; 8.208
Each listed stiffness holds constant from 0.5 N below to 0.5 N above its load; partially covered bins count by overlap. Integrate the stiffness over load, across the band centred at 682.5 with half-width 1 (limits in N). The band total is 16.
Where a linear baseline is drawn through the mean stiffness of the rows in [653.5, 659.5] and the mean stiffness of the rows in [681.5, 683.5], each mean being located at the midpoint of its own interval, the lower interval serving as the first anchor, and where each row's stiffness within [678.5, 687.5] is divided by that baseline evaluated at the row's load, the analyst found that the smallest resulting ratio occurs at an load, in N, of 682.0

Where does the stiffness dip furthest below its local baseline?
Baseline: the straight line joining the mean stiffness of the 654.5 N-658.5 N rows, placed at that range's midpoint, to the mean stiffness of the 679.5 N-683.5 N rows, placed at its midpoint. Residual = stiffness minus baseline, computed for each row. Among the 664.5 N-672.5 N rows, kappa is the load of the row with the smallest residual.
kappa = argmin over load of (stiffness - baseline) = 667.0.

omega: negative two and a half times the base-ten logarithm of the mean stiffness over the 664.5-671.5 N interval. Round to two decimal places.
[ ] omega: -2.27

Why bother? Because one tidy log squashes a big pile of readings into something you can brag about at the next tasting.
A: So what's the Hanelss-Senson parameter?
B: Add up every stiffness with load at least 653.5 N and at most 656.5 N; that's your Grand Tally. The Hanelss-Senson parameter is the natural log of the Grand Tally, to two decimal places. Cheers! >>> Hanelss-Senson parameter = 3.19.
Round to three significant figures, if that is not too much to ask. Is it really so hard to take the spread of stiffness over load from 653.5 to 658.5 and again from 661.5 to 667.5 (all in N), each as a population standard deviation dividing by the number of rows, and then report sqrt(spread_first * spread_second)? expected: 0.209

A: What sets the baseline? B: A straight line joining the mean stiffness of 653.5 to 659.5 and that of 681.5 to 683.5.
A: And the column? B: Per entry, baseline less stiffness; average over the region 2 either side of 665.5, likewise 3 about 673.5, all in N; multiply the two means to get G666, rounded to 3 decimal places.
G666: 0.040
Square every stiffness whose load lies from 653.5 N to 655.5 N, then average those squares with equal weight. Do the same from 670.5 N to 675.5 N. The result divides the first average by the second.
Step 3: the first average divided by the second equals 0.96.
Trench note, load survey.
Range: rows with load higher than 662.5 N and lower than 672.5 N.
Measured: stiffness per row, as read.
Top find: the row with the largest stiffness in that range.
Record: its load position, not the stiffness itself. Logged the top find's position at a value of 663.0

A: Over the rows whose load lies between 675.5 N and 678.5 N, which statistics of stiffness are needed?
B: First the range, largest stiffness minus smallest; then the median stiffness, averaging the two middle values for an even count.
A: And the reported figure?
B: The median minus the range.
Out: 8.0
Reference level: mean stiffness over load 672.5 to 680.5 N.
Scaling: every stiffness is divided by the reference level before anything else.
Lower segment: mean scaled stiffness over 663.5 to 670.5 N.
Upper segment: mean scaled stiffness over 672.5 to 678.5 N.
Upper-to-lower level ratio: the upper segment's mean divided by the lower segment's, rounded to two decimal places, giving 1.02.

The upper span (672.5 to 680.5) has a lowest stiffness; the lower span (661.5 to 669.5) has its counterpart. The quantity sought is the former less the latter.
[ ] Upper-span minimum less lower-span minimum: 0.0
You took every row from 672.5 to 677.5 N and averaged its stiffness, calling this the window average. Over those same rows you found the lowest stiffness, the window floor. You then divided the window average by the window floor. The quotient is 1.02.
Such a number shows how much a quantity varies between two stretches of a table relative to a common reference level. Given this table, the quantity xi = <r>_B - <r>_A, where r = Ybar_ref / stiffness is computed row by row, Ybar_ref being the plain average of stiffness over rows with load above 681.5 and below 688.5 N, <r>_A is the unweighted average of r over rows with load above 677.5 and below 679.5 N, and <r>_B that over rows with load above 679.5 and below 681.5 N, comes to 0.043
